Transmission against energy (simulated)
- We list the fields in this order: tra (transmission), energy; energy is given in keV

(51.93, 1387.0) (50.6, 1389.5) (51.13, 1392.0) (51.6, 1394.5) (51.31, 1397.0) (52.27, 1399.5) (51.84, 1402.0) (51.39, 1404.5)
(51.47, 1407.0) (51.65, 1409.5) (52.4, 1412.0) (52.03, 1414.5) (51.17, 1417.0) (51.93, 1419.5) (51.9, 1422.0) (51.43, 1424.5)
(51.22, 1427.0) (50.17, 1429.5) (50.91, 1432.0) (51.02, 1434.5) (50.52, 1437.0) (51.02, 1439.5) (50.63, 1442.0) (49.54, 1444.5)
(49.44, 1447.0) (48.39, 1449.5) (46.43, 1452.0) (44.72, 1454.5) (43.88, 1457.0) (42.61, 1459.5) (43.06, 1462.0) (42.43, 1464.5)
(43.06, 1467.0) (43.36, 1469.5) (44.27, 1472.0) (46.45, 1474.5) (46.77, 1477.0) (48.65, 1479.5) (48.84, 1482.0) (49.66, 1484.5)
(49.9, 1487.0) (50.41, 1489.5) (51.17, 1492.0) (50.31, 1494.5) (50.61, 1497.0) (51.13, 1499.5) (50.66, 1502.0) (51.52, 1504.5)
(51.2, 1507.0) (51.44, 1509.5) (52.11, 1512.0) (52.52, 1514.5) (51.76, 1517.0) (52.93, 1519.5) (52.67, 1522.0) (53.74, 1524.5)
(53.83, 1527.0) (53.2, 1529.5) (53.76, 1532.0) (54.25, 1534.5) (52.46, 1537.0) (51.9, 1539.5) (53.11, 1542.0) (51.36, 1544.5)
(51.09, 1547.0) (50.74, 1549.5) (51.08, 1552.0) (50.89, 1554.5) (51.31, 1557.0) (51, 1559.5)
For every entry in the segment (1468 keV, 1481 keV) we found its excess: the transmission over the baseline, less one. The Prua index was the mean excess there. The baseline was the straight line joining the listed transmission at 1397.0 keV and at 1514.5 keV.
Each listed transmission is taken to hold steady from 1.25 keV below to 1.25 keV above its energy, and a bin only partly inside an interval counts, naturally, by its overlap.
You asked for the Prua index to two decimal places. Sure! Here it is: -0.12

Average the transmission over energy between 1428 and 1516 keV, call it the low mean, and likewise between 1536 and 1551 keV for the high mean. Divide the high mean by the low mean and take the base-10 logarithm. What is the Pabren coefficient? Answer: 0.028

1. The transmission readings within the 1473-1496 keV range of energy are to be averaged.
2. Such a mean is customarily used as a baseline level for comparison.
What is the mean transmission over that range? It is 49.1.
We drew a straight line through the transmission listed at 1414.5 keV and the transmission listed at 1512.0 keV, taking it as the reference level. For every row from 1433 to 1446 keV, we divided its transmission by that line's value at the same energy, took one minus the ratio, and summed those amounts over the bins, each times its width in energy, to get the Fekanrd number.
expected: 0.4 keV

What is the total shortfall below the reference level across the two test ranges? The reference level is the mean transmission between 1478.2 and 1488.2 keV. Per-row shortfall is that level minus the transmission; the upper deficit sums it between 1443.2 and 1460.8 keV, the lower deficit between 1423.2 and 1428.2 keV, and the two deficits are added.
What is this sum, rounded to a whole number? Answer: 16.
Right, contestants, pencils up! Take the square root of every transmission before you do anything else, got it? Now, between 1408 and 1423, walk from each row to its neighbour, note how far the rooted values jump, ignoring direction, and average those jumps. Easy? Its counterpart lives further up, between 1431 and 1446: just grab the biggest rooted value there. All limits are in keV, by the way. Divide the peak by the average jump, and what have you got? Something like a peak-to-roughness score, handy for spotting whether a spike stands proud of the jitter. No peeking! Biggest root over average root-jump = 186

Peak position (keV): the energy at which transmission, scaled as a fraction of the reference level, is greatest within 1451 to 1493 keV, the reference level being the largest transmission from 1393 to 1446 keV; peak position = 1492.0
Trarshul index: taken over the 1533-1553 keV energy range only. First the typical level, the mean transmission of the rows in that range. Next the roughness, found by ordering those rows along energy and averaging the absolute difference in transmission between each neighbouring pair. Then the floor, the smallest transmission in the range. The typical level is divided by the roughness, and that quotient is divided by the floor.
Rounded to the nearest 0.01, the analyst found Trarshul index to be 1.14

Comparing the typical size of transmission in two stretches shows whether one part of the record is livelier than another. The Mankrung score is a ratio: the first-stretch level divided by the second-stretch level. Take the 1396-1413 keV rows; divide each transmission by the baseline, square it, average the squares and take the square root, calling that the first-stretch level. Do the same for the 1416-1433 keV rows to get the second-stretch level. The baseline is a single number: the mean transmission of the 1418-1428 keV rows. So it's 1.01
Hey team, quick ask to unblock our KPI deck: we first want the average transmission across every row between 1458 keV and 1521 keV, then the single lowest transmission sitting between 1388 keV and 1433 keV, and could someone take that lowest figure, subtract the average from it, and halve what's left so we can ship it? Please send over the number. 1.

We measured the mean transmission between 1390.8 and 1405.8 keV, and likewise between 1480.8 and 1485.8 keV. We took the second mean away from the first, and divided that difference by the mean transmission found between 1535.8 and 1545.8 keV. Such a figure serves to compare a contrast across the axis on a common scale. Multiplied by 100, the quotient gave 4.5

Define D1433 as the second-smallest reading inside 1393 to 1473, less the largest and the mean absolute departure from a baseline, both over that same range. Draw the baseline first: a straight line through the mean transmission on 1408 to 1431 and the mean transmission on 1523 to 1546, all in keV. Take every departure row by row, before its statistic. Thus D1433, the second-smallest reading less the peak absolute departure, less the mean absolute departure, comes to 30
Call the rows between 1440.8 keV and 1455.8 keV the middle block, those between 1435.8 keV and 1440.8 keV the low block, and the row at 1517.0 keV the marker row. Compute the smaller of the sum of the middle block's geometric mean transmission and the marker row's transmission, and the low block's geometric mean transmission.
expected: 50.8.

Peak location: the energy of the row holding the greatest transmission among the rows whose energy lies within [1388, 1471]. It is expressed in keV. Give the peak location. 1412.0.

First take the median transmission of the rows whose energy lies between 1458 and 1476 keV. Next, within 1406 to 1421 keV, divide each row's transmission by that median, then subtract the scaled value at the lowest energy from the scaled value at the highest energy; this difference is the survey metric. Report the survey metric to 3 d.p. 0.011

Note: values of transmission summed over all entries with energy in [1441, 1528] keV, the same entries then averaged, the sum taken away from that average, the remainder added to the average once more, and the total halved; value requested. -806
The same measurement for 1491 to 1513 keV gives -179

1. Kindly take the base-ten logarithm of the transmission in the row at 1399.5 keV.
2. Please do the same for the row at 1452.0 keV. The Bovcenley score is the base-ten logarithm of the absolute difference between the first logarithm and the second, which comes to -1.3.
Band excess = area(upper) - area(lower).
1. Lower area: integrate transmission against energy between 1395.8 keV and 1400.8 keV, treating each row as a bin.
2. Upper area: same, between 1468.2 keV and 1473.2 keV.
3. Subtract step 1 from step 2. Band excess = -40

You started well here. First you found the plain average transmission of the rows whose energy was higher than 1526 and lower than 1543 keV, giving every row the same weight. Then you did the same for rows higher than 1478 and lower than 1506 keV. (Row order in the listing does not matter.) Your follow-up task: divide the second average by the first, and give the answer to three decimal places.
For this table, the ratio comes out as 0.944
